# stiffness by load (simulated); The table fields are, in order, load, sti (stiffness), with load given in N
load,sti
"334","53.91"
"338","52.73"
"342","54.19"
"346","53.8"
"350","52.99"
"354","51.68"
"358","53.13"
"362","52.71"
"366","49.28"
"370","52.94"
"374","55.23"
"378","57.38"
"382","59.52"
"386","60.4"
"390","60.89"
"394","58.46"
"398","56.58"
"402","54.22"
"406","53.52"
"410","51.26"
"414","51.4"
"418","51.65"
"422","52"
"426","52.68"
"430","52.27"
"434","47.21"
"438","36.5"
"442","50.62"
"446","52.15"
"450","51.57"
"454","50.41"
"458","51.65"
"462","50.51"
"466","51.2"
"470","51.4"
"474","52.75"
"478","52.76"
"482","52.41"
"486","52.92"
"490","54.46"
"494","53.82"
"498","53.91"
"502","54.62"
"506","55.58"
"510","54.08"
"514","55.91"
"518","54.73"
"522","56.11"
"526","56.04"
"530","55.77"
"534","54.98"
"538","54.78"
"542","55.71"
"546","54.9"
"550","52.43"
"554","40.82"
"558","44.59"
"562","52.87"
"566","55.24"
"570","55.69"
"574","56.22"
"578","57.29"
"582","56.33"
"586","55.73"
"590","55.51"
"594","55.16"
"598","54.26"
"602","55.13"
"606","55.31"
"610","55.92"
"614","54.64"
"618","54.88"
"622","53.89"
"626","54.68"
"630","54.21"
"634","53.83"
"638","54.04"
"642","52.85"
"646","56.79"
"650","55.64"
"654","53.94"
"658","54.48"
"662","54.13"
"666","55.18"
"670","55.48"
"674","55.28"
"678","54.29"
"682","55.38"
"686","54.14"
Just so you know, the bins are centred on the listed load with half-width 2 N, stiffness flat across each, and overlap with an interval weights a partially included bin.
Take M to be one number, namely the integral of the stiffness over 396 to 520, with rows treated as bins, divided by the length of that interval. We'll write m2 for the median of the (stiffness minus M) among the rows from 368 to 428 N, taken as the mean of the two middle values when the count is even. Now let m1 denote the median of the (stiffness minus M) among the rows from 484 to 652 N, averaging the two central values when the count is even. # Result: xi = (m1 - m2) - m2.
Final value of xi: -1.4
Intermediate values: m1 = 2.7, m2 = 2.1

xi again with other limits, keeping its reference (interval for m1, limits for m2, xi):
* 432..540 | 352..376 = -0.6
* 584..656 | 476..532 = -2.1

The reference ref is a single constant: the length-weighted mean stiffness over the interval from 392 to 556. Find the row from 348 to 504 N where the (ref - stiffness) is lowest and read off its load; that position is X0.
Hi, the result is 390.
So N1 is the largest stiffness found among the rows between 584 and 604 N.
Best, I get 55.73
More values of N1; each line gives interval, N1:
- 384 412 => 60.89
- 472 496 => 54.46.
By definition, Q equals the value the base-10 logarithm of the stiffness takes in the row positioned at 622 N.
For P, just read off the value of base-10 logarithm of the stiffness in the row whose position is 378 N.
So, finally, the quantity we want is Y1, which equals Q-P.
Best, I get -0.03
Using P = 1.76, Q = 1.732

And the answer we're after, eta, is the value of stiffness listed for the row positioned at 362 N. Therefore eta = 52.71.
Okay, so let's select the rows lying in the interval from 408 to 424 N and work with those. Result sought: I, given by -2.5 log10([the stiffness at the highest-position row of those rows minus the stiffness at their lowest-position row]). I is 0.3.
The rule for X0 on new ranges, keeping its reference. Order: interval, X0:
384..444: 390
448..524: 522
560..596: 578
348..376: 374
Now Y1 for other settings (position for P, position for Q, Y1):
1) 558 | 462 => 0.05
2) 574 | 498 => -0.02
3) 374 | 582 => 0.01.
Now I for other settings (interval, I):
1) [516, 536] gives 1.5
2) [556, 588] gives -2.6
